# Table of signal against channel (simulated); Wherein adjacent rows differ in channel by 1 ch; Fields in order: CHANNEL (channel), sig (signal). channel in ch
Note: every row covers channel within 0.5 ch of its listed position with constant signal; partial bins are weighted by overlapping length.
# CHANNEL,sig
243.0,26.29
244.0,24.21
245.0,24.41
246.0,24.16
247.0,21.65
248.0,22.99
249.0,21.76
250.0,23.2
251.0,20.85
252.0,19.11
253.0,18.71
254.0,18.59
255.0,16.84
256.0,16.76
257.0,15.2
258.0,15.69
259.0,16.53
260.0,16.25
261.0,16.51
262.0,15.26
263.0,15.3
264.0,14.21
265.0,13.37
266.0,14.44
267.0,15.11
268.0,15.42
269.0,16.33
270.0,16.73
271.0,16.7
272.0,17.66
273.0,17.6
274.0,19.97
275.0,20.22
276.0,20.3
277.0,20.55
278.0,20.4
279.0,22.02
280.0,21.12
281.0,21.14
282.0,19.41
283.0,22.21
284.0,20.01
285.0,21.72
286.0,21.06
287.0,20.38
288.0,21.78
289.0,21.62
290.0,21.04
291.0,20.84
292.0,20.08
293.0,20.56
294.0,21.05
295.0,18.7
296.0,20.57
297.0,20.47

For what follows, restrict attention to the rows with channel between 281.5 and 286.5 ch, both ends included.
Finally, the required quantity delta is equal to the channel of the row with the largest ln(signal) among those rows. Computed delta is 283.0 ch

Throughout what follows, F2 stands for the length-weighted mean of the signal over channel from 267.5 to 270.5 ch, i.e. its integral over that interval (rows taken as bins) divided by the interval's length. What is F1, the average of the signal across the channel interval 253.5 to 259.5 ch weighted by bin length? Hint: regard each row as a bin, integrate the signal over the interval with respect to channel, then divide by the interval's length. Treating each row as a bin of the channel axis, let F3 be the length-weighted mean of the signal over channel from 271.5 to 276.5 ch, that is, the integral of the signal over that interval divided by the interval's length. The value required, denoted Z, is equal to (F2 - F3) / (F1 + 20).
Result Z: -0.08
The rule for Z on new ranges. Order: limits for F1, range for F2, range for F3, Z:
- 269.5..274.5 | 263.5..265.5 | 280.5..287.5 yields -0.19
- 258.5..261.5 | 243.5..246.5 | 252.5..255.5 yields 0.17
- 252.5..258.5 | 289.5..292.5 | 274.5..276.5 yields 0.01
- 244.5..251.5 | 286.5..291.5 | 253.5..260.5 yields 0.11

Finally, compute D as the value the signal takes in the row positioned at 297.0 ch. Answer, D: 20.47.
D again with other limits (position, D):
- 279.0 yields 22.02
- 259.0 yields 16.53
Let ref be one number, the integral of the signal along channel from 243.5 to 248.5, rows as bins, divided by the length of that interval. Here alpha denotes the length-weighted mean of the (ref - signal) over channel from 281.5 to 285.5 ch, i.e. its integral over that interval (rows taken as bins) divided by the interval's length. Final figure 3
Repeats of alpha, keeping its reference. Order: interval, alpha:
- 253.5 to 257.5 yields 7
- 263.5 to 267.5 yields 9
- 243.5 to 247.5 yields 0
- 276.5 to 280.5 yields 2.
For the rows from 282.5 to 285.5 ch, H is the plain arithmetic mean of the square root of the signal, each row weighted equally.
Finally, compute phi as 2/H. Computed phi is 0.433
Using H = 4.62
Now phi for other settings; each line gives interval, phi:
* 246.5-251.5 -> 0.426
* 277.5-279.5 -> 0.434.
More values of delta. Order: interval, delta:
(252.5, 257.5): 253.0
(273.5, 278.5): 277.0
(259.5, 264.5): 261.0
